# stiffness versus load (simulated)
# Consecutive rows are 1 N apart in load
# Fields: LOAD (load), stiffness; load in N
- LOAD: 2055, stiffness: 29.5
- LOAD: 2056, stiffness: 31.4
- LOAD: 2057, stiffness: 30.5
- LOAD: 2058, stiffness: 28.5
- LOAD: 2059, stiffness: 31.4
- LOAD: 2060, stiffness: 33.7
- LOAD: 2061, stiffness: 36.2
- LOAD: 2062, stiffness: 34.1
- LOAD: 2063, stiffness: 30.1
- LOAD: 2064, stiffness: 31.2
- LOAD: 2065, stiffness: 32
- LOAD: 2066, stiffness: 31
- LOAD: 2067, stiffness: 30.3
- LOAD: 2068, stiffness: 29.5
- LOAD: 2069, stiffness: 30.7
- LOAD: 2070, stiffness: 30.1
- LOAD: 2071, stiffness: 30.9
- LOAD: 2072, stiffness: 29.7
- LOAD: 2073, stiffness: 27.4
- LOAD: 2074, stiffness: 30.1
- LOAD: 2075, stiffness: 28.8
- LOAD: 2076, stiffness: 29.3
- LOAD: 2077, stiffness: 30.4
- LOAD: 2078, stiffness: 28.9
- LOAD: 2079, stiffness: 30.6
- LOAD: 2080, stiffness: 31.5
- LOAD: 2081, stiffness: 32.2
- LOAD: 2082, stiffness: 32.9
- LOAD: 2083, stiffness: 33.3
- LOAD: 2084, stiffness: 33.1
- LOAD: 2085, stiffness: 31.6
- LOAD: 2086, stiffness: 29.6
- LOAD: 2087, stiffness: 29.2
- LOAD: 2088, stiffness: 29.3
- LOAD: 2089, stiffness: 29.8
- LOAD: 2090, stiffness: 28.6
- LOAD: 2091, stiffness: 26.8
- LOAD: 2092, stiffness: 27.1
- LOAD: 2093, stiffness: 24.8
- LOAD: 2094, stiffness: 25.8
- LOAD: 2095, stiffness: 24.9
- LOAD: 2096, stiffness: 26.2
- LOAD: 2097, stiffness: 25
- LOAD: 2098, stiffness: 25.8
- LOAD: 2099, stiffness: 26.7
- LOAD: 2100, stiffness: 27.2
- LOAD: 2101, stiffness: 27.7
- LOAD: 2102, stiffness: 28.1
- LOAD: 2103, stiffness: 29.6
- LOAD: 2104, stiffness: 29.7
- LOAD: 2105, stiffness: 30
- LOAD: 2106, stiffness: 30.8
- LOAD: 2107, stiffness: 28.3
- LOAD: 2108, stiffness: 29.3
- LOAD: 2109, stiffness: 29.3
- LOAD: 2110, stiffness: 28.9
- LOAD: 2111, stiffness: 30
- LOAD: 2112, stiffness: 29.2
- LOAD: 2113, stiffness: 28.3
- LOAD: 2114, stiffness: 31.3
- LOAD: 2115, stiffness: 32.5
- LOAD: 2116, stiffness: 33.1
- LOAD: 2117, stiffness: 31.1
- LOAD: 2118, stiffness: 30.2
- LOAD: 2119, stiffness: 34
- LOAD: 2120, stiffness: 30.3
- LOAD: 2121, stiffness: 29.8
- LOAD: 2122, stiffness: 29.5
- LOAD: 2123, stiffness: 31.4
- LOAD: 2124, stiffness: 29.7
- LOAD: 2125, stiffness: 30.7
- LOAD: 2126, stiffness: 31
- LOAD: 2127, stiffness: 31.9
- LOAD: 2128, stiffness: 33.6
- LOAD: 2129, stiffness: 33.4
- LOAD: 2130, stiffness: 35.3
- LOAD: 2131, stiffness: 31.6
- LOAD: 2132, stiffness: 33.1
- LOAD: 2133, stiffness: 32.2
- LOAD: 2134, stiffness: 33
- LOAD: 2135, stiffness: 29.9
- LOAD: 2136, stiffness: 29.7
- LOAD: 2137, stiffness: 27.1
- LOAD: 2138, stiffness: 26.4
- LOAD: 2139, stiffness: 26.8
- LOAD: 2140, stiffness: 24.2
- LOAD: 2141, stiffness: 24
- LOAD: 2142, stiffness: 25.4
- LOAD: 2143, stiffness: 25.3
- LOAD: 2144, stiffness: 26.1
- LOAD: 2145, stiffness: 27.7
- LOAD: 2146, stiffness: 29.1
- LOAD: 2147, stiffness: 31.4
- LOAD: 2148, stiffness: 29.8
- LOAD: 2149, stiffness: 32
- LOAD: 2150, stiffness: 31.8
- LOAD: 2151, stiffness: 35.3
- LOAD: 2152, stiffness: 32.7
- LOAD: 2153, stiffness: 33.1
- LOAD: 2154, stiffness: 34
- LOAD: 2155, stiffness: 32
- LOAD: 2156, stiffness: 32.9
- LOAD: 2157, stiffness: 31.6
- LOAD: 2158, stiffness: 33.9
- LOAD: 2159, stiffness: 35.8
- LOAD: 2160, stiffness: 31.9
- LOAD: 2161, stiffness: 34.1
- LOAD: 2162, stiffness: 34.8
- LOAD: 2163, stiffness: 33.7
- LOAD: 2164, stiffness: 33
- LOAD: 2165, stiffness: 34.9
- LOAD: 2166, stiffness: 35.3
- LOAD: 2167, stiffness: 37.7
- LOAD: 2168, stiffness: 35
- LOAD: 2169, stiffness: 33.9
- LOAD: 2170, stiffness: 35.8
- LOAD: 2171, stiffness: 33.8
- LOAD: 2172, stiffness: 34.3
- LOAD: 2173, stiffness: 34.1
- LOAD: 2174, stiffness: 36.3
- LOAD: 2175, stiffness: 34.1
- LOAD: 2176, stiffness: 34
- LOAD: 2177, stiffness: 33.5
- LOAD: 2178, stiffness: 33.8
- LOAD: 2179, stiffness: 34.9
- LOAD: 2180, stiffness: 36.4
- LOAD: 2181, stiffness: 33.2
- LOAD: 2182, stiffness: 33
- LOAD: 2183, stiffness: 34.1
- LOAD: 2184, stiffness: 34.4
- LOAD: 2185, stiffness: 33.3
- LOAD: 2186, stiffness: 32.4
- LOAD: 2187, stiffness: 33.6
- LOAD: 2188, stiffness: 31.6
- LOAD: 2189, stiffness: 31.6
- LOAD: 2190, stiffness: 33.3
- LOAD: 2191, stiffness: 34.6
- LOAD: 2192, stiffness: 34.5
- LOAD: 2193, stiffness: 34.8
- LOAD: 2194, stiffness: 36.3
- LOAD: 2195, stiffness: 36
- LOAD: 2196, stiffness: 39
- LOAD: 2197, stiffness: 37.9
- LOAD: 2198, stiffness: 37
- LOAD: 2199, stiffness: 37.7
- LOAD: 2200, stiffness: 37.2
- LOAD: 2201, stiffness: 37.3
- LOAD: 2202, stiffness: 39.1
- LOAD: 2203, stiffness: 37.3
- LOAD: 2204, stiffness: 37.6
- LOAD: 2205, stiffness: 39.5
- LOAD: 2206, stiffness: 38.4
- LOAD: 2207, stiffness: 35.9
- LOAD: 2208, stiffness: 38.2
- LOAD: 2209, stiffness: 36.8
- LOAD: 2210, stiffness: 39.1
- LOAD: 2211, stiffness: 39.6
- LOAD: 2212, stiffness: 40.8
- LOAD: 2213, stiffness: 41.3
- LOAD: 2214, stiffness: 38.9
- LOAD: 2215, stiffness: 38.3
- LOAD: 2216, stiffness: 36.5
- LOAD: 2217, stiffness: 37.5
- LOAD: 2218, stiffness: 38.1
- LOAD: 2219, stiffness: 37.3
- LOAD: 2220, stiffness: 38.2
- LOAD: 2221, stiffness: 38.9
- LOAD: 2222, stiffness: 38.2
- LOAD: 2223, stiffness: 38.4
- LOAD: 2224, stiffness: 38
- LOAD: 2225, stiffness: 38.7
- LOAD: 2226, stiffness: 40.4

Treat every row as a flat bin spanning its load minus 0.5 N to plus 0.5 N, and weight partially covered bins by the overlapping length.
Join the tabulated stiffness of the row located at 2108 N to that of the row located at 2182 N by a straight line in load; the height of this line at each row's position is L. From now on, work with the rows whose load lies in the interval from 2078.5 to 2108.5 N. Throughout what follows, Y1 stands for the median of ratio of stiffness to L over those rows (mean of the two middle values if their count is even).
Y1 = 1.01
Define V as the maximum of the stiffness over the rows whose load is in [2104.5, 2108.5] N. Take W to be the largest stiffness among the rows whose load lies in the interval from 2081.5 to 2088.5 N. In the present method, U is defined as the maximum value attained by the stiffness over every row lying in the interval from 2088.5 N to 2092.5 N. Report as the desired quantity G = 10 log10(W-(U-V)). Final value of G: 15.4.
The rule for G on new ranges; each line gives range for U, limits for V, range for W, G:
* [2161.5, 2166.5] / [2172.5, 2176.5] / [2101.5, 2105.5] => 14.9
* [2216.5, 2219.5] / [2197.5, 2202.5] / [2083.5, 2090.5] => 15.3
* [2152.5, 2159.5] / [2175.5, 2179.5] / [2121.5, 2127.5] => 14.9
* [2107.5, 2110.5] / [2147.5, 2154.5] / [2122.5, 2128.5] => 16.0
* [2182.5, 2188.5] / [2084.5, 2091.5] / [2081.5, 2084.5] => 14.8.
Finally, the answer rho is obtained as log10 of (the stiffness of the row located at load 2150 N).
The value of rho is 1.50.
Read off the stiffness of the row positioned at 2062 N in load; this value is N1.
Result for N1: 34.1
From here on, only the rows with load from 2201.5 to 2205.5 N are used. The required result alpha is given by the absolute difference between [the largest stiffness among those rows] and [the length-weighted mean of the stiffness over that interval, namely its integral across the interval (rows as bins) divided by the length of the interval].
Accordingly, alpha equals 1.1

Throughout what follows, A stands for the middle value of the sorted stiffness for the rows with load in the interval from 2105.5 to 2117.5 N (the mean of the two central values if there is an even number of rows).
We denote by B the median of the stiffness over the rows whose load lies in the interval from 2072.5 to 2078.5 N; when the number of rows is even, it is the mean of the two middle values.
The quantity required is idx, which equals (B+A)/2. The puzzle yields 29.4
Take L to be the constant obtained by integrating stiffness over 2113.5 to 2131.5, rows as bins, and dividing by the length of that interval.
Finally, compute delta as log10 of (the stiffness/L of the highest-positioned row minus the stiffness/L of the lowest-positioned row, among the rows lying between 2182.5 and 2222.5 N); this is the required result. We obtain -0.9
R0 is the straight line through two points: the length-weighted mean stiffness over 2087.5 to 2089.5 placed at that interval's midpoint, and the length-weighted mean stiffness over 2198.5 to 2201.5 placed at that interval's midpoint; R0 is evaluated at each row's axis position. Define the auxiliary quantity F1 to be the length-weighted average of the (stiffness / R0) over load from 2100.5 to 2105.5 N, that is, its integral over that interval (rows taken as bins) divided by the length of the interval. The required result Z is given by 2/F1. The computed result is 2.11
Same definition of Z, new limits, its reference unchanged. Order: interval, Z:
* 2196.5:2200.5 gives 1.99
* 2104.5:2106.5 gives 2.02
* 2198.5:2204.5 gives 1.99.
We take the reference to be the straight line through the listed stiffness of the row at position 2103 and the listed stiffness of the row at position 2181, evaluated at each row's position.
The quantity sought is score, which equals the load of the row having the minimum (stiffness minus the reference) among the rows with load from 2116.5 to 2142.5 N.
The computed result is 2141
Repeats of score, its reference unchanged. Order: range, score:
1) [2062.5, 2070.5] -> 2068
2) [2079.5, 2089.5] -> 2087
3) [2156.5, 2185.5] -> 2157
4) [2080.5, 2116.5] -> 2093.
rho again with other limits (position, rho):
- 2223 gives 1.58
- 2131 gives 1.50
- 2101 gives 1.44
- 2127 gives 1.50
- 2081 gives 1.51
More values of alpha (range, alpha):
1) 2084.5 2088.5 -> 1.7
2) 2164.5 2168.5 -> 2.0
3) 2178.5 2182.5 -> 2.0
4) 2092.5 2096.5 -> 0.8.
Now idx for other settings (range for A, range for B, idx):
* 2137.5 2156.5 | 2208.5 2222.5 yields 34.0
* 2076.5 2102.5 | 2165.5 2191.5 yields 31.4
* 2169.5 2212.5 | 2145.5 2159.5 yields 34.1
